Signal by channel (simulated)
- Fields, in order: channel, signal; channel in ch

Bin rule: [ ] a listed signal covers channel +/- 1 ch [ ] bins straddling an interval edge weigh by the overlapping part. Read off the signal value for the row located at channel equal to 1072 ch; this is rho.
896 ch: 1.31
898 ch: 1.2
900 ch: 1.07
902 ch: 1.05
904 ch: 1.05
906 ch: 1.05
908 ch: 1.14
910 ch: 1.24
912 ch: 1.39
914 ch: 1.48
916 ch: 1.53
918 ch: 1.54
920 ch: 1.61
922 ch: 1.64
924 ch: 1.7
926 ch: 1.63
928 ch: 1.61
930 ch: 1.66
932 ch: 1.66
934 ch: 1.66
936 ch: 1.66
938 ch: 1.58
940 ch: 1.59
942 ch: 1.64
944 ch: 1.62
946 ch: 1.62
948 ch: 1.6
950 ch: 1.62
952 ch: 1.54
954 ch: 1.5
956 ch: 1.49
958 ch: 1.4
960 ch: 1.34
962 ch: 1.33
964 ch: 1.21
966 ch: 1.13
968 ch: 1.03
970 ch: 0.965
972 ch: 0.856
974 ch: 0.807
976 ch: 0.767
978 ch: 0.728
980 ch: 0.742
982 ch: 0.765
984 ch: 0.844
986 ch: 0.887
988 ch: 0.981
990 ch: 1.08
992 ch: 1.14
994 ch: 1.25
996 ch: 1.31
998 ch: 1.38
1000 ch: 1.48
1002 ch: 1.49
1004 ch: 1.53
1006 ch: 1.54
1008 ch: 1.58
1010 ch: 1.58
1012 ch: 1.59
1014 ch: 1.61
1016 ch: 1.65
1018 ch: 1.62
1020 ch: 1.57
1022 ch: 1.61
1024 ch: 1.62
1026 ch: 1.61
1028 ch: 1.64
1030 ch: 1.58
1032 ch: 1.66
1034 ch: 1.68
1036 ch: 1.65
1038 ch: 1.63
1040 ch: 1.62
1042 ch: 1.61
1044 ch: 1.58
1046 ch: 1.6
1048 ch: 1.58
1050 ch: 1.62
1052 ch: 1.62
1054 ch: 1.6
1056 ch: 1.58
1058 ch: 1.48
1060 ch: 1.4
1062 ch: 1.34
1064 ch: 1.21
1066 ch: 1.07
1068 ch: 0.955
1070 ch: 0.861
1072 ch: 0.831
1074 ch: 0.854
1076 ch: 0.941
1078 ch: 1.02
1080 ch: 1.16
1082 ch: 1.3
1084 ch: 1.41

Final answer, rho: 0.831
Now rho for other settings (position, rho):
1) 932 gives 1.66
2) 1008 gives 1.58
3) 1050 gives 1.62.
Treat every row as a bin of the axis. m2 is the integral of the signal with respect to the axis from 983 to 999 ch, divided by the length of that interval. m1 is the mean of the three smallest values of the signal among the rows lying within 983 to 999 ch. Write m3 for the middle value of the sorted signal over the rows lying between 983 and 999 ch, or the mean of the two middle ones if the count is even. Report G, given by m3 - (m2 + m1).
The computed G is -0.90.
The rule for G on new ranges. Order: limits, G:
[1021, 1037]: -1.60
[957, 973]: -0.94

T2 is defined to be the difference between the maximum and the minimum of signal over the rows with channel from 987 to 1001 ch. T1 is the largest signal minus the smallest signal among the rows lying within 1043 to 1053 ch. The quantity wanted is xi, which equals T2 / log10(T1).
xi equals -0.36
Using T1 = 0.04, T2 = 0.50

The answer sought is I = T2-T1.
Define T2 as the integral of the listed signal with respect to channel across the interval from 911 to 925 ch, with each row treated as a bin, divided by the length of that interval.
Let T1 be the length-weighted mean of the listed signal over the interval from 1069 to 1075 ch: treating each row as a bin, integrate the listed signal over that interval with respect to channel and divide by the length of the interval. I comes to 0.7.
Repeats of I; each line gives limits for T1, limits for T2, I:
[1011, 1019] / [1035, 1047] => 0.0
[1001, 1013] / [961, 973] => -0.5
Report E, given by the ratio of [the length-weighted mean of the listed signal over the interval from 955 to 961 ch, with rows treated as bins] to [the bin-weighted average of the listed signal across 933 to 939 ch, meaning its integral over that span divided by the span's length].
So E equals 0.86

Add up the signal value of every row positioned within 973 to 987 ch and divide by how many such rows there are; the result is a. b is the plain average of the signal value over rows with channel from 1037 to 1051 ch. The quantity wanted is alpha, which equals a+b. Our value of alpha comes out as 2.4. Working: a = 0.79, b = 1.61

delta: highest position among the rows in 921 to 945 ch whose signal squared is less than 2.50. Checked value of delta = 938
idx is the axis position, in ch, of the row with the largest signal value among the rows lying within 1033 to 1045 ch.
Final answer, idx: 1034 ch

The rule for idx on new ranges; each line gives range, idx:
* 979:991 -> 990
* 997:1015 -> 1014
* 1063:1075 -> 1064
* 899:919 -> 918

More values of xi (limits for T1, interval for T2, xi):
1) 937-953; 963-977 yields -0.44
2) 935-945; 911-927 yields -0.28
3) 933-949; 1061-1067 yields -0.25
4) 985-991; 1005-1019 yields -0.15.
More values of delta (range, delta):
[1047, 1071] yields 1070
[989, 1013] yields 1010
